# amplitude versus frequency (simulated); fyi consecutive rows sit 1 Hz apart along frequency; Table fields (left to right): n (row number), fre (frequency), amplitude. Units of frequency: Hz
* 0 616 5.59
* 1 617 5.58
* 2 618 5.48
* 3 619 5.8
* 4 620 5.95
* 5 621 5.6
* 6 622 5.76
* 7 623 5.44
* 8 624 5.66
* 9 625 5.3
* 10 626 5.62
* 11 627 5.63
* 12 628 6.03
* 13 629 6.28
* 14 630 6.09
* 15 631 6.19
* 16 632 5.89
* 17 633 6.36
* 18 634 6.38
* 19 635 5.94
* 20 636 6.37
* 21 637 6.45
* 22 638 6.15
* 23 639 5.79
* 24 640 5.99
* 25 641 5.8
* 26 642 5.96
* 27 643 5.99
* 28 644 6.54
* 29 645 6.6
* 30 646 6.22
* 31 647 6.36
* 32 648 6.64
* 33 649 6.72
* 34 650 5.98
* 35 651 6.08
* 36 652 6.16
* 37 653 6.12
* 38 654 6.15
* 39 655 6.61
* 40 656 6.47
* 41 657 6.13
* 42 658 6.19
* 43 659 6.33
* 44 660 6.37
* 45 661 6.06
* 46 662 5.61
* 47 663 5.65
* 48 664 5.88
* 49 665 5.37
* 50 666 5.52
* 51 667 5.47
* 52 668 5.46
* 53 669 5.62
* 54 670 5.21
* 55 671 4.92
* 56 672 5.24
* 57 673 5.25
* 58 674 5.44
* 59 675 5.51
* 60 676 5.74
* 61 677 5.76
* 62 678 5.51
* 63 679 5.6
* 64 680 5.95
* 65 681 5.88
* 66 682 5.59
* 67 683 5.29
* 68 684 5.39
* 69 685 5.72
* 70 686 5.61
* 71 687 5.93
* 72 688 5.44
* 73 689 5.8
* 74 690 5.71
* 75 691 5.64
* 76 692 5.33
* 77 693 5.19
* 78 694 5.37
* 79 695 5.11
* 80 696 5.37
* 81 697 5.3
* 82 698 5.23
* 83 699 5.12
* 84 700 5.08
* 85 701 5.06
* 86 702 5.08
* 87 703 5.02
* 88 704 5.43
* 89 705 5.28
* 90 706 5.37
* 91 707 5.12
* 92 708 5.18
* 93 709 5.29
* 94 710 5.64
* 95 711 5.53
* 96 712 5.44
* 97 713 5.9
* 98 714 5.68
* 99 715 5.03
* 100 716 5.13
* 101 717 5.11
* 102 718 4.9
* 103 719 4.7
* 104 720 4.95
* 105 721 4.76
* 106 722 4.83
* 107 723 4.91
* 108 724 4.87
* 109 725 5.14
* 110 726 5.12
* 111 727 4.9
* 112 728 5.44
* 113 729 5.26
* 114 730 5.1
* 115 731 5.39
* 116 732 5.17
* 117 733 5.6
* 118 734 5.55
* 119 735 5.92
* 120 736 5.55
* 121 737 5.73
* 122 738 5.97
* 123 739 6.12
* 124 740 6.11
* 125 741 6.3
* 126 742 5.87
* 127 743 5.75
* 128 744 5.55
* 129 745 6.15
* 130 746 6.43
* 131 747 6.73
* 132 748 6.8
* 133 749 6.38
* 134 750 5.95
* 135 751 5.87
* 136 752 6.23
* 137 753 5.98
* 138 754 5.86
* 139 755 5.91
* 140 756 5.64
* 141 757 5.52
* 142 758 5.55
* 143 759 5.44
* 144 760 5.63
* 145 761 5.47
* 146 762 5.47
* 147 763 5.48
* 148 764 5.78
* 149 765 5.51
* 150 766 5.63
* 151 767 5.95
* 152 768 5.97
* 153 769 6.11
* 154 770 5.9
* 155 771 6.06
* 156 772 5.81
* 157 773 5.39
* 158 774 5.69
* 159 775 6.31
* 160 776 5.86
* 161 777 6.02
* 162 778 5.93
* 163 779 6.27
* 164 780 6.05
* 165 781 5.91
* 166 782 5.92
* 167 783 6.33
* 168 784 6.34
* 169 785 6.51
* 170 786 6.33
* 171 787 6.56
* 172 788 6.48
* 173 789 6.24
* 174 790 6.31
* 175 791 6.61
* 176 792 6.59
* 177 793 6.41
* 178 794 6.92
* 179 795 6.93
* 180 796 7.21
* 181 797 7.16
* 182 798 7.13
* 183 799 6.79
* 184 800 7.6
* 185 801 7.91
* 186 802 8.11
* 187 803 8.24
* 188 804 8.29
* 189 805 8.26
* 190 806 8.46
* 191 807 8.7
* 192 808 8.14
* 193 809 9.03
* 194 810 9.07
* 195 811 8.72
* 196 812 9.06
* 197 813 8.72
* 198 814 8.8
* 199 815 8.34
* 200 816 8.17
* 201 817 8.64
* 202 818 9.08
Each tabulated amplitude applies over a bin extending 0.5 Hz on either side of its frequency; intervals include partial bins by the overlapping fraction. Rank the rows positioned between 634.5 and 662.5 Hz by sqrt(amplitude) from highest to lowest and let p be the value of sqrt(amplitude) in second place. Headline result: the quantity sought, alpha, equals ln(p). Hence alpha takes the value 0.95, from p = 2.58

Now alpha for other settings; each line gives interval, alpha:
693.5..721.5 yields 0.87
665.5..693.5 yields 0.89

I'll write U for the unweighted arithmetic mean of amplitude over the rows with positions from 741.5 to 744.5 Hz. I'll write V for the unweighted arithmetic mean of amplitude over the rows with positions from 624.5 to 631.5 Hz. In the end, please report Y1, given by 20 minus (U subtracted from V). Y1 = 19.8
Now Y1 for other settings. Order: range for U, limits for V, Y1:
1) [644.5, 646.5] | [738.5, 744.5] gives 20.5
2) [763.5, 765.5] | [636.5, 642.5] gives 19.6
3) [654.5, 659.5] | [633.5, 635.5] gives 20.2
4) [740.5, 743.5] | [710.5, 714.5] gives 20.3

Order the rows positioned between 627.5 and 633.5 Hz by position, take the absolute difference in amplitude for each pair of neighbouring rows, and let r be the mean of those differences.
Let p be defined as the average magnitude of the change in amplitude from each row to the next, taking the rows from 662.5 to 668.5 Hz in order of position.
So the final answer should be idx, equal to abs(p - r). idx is 0.07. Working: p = 0.190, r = 0.26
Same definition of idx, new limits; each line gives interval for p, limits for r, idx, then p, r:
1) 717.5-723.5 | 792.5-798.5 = 0.02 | 0.158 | 0.18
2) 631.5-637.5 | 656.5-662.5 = 0.09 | 0.288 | 0.20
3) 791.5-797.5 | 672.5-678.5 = 0.05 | 0.206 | 0.15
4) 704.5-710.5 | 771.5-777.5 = 0.22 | 0.172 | 0.39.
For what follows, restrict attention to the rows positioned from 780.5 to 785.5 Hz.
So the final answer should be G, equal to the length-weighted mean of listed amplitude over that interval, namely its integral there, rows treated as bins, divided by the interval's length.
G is 6.2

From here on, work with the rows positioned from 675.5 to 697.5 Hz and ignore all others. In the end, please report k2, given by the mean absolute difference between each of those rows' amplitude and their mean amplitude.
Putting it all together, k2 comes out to 0.21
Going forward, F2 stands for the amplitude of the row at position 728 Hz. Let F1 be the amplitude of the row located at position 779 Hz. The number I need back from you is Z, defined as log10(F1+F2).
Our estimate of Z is 1.07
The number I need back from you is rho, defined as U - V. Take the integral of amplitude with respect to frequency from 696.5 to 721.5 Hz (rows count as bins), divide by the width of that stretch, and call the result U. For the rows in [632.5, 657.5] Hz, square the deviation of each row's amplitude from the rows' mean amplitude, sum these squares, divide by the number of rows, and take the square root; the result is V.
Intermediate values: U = 5.21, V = 0.26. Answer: 4.9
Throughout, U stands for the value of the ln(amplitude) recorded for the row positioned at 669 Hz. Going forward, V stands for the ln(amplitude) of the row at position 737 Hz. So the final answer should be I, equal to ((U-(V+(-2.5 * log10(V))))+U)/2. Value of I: 1.16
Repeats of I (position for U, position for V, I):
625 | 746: 1.07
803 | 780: 1.53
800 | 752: 1.44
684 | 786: 1.09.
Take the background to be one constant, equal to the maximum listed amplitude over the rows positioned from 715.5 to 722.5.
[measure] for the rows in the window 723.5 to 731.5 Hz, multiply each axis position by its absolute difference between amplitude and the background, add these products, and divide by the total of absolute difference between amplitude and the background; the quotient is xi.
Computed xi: 727.7 Hz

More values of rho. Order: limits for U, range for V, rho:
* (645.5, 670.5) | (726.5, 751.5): 5.5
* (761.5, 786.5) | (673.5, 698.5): 5.7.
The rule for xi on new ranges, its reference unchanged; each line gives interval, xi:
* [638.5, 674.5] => 652.8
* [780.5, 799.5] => 791.2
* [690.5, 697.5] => 693.3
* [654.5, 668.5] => 659.6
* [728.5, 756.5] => 744.9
